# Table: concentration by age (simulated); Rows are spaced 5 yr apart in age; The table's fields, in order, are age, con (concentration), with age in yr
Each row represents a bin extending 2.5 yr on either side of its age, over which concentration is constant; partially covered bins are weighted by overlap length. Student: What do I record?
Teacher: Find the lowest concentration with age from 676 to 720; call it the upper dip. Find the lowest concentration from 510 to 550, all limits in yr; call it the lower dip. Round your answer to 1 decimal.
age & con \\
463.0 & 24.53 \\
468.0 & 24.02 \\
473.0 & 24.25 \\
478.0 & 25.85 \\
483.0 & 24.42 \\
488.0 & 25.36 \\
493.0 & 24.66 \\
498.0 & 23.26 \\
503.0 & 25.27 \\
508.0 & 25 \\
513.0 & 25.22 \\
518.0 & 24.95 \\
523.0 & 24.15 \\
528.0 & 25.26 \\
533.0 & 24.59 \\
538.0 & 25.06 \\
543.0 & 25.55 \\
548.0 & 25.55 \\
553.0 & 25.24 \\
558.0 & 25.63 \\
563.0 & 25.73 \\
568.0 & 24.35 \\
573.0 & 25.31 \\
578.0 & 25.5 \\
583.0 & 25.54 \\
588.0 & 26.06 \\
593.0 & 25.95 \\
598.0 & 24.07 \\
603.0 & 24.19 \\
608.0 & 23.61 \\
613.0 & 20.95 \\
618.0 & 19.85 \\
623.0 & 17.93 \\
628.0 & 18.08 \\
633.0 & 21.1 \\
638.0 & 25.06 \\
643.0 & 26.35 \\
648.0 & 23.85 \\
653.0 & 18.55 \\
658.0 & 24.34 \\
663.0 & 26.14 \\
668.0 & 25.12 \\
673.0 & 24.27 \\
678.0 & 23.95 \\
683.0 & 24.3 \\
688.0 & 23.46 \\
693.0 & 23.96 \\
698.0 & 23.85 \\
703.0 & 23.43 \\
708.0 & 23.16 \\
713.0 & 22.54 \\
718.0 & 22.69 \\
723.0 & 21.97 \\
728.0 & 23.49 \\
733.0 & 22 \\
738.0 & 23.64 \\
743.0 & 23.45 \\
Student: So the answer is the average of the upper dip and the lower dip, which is 23.3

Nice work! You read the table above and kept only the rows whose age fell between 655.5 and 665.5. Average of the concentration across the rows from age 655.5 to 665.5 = 25.2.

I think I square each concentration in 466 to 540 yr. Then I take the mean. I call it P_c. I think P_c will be 613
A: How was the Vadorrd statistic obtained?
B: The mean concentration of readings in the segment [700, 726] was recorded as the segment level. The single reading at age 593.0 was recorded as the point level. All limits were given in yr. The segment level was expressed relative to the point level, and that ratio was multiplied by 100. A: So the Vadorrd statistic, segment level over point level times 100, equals 88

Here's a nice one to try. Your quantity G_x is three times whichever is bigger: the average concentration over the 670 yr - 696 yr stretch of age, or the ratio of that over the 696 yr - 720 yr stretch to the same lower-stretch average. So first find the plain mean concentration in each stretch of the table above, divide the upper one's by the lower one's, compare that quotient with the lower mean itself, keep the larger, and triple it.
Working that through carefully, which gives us 72.0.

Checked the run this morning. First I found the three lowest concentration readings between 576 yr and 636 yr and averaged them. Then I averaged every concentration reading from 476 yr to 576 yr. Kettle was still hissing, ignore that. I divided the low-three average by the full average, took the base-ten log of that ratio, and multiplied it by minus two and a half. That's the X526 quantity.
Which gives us 0.321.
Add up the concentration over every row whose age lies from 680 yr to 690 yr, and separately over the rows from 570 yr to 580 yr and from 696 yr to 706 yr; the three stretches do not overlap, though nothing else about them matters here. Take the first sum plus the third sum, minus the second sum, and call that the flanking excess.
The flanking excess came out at 44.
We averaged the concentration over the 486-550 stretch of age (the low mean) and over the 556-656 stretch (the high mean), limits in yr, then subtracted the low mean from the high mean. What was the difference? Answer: -1.5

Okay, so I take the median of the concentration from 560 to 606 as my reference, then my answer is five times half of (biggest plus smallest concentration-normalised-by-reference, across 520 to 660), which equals 4.34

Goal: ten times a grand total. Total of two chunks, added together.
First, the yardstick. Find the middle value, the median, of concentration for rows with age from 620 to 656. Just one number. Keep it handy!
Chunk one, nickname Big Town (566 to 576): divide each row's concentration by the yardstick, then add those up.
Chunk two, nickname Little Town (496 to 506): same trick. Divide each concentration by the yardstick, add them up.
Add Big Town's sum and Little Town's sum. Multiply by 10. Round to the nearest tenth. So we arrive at 46.5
